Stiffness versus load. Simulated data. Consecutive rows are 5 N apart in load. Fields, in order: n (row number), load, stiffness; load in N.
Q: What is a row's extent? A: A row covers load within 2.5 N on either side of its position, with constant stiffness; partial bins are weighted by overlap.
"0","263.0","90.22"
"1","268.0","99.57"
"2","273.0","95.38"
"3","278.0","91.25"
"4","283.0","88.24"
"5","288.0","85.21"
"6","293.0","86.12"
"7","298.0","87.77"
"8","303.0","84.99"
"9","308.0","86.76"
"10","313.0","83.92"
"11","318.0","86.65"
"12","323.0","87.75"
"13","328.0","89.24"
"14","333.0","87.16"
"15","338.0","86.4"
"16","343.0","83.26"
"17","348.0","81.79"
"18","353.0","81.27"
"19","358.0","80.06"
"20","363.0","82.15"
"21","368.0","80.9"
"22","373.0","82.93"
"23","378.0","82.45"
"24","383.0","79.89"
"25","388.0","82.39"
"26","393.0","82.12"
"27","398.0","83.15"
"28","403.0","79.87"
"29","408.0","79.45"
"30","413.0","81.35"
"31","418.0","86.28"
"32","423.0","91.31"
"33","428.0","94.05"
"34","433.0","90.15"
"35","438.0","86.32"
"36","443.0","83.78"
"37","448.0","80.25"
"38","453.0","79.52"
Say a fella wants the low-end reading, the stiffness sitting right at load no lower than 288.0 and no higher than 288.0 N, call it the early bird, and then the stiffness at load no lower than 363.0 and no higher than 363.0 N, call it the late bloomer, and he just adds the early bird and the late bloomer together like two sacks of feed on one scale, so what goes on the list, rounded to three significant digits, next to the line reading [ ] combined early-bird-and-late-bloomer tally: 167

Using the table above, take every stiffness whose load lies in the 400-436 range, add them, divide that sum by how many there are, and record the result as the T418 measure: 86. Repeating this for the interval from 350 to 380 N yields 82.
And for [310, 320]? 85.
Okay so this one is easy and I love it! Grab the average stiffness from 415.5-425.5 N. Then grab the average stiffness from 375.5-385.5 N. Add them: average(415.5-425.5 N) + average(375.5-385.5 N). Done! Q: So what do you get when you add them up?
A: 170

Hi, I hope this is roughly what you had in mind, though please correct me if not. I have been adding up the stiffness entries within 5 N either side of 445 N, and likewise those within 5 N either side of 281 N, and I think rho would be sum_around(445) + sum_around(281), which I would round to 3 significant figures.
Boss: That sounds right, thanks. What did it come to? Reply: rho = 344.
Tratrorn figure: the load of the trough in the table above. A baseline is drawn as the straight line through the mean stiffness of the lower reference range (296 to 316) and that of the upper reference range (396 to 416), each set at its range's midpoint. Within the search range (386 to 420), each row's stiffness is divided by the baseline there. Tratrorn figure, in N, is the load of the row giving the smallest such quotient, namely 408.0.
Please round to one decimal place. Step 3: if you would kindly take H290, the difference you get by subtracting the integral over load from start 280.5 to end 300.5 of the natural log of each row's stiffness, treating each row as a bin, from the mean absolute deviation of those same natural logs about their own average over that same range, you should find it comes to -89.3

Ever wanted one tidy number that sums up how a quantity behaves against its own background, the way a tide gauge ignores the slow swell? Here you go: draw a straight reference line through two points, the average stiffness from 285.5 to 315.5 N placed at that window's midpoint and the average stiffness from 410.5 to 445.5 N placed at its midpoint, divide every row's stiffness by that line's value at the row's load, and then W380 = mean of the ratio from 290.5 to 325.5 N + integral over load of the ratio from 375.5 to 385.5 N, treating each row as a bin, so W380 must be 10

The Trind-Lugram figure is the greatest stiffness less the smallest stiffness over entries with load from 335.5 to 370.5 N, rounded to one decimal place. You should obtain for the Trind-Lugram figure 6.3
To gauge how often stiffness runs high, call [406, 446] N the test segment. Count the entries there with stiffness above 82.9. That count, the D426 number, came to 6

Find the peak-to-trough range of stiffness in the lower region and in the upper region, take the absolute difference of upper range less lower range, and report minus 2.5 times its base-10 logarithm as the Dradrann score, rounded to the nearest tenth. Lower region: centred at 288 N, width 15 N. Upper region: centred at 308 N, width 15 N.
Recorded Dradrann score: 1.8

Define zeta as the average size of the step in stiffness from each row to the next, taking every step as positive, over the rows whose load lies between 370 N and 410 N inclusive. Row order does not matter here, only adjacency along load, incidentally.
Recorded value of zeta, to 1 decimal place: 1.5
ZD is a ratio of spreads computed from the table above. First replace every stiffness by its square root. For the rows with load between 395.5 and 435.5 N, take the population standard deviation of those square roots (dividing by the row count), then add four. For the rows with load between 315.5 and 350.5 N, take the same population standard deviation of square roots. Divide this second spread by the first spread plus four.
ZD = 0.030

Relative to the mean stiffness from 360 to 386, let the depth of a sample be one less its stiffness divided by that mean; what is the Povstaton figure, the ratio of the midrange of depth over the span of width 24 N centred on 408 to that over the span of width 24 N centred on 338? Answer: 0.31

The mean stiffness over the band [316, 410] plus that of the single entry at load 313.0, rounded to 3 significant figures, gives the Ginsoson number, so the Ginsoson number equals 167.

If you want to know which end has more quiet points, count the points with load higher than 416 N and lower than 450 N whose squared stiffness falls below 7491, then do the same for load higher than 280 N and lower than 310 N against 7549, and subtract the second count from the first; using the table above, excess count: 0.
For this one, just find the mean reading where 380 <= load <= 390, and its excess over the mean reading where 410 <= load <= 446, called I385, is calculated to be -6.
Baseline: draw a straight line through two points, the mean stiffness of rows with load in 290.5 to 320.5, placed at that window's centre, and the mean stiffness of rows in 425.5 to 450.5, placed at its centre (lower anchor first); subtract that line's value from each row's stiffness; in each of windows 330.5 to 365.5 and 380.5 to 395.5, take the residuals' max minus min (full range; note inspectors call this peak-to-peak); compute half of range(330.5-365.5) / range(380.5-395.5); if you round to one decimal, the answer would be 1.5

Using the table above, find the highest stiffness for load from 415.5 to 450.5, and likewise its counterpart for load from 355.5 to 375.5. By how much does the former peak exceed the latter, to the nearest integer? 11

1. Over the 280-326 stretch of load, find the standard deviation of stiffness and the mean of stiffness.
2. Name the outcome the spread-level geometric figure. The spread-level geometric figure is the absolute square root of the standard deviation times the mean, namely 11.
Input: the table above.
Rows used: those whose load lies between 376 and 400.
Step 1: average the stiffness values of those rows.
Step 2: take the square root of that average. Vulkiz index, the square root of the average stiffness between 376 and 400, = 9.1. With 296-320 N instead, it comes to 9.3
